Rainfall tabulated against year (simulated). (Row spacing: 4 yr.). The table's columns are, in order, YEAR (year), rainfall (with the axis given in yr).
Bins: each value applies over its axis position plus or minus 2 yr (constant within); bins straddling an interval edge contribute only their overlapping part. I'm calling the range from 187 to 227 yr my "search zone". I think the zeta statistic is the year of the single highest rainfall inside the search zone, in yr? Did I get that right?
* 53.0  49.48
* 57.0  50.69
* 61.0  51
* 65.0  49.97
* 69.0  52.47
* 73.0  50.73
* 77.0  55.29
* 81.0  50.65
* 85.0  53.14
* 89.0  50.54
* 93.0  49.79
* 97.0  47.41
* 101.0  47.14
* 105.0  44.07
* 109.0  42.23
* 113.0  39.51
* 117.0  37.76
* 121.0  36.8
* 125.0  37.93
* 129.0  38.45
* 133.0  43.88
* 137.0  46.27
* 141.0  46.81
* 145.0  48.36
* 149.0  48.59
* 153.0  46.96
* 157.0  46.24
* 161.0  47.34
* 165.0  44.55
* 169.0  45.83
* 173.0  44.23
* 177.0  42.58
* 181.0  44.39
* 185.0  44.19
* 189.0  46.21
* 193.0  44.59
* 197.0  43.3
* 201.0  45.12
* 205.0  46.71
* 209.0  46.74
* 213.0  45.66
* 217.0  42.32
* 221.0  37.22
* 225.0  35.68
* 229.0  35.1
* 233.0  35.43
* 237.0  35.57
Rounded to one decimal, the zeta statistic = 209.0 yr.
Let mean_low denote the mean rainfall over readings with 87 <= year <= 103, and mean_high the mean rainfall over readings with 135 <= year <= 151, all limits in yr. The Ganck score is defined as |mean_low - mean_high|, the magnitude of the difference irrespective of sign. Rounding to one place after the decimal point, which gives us 1.2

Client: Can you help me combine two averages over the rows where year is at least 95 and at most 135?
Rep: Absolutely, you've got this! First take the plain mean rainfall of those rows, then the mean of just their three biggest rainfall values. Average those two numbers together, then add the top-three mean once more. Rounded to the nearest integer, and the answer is 90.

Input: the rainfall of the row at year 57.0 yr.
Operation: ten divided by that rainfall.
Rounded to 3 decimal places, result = 0.197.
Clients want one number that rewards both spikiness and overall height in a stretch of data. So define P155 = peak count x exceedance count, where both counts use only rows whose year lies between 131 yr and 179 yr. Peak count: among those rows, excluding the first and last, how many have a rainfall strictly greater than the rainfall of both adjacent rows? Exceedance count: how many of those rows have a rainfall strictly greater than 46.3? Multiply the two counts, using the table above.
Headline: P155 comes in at 15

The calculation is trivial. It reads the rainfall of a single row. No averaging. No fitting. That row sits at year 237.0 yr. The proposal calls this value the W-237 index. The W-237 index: 35.57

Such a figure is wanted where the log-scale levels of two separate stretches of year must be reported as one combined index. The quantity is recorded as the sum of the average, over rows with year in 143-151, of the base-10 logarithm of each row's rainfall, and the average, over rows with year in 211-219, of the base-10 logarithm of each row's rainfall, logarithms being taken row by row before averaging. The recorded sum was 3.33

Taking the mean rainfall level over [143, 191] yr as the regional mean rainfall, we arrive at 45.8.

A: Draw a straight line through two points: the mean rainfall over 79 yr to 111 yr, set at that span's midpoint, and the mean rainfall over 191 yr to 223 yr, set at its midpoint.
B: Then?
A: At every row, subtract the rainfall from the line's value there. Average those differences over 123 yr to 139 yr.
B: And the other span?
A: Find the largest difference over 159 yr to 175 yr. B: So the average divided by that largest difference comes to 5.2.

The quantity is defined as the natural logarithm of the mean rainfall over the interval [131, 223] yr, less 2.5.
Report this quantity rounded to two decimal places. 1.31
